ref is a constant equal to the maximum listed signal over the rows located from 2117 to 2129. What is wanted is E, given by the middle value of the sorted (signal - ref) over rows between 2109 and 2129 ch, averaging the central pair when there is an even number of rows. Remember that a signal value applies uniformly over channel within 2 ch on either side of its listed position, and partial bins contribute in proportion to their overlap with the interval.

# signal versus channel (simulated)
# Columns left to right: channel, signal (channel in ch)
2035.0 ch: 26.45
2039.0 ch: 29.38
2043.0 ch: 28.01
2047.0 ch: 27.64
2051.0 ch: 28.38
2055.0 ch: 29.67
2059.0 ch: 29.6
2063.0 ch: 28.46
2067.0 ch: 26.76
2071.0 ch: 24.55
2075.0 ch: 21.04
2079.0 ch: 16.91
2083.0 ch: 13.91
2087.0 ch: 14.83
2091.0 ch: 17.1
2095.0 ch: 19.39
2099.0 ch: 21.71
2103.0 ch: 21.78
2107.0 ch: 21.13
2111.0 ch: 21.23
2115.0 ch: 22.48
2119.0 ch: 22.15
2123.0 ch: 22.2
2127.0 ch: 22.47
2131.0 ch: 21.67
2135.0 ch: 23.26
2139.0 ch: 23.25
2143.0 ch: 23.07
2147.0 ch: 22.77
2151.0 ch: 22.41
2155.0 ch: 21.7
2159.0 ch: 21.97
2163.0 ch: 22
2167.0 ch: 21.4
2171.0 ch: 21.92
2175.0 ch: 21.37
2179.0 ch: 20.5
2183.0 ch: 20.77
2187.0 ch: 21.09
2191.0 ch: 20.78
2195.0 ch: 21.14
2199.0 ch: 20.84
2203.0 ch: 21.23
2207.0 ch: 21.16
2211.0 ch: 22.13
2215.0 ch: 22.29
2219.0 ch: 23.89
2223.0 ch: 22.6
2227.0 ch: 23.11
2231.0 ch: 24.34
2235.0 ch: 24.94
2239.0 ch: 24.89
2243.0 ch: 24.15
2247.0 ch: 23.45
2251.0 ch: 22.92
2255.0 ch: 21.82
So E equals -0.27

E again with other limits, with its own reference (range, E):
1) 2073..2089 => -6.60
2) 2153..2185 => -0.92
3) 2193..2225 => -0.79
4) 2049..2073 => 5.95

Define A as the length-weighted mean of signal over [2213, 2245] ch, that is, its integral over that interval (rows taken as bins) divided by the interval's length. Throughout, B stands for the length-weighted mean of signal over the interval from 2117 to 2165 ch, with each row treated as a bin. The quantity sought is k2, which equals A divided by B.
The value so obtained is 1.06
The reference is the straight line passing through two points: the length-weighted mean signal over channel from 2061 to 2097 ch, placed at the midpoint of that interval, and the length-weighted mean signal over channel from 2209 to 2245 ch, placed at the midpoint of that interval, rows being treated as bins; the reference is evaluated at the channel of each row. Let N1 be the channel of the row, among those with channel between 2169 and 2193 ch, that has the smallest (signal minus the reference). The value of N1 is 2179.0 ch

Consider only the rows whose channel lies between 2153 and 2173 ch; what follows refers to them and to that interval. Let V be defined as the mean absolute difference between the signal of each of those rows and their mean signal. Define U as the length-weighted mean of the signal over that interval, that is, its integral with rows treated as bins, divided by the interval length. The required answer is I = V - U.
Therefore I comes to -21.6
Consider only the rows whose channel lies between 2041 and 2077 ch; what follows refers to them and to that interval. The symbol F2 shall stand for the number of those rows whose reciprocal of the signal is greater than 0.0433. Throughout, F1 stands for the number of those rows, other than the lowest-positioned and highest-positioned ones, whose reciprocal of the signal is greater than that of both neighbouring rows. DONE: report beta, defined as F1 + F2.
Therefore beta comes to 2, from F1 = 1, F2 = 1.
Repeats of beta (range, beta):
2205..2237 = 5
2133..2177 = 11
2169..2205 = 12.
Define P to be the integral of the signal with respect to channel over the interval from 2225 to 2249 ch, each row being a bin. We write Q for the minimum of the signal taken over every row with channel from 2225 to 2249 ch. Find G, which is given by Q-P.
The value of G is -556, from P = 580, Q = 23.11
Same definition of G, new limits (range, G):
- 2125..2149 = -524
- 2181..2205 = -483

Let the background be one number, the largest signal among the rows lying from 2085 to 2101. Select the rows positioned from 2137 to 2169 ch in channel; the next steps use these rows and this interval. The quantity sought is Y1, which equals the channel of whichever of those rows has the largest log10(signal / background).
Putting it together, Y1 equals 2139.0 ch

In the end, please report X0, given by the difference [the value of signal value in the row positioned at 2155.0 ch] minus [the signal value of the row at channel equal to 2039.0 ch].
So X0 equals -8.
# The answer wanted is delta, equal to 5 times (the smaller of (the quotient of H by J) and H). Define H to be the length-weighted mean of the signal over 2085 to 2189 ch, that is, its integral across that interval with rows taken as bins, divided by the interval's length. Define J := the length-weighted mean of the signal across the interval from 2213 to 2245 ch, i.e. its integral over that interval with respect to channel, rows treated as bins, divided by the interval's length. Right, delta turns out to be 4.5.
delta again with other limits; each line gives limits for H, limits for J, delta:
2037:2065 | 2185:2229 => 6.6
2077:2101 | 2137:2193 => 4.0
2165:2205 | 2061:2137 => 5.0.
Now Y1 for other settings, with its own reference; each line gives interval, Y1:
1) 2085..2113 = 2103.0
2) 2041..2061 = 2055.0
